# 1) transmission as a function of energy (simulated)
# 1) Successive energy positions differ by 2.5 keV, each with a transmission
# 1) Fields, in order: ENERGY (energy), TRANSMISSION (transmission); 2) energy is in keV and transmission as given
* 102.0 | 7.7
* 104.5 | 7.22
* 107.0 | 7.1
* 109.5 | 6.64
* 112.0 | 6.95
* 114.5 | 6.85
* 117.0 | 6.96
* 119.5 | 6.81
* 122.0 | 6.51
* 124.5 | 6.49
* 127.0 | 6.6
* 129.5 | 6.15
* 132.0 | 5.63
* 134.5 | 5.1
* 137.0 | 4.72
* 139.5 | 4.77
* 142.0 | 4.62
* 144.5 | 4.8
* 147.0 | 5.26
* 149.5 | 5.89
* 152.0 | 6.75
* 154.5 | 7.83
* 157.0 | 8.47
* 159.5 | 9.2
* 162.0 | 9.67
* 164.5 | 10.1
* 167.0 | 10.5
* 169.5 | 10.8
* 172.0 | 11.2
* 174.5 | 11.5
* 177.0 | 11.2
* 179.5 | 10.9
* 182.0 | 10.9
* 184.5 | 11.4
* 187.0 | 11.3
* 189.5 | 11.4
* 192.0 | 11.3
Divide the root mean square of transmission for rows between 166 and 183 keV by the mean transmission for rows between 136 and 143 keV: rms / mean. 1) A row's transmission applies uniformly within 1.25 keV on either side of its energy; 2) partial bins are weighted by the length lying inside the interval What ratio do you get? 2.3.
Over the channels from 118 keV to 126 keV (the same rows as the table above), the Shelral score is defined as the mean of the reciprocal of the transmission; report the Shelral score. 0.15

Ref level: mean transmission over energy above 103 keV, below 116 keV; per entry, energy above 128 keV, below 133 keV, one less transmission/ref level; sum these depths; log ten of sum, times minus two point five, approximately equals 1.3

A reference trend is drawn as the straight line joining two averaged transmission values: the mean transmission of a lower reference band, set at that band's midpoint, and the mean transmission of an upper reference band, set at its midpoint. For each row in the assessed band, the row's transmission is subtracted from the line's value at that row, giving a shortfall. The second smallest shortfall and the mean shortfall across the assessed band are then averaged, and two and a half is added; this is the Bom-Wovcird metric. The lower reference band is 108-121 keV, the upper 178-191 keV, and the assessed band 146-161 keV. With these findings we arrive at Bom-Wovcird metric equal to 4.0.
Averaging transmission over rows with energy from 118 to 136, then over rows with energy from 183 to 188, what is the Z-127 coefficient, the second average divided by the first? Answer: 1.8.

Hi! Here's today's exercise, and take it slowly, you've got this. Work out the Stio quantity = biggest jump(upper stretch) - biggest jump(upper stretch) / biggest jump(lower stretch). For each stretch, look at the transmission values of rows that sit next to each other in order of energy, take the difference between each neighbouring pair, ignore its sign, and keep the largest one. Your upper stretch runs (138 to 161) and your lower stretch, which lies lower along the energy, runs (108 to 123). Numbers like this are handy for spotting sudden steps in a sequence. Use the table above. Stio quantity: -2.4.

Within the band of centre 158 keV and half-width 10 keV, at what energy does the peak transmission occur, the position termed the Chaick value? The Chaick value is 167.0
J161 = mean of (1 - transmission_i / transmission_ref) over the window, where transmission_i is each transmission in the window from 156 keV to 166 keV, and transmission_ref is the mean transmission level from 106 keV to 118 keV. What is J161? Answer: -0.4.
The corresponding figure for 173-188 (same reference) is -0.6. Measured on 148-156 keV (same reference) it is 0.0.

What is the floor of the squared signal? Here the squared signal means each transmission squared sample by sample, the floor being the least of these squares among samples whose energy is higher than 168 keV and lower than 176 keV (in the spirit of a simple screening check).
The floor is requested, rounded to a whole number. 117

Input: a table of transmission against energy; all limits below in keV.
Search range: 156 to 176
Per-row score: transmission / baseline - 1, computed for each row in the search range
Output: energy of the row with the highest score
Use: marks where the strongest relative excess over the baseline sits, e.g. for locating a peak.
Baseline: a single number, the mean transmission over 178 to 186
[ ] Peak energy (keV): 174.5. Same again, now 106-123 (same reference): 107.0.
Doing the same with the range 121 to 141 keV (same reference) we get 127.0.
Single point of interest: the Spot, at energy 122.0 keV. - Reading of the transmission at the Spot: 6.51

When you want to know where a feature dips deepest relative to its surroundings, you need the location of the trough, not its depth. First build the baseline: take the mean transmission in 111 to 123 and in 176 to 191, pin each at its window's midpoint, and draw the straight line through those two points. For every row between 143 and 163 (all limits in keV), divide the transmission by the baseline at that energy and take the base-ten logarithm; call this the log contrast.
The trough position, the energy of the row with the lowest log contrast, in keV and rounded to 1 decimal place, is 144.5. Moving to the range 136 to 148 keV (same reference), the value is 142.0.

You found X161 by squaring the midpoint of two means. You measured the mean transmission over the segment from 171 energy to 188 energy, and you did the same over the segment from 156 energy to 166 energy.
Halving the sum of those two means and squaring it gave 106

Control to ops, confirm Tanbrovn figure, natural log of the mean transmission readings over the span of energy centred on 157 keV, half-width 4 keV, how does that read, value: 2.1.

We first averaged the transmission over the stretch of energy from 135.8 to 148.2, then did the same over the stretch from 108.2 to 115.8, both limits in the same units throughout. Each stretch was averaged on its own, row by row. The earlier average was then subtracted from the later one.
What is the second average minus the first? 2.0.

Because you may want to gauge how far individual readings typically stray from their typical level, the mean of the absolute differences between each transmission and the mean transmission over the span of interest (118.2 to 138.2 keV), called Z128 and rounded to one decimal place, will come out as 0.6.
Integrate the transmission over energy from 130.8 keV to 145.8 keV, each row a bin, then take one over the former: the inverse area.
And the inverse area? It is 0.013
